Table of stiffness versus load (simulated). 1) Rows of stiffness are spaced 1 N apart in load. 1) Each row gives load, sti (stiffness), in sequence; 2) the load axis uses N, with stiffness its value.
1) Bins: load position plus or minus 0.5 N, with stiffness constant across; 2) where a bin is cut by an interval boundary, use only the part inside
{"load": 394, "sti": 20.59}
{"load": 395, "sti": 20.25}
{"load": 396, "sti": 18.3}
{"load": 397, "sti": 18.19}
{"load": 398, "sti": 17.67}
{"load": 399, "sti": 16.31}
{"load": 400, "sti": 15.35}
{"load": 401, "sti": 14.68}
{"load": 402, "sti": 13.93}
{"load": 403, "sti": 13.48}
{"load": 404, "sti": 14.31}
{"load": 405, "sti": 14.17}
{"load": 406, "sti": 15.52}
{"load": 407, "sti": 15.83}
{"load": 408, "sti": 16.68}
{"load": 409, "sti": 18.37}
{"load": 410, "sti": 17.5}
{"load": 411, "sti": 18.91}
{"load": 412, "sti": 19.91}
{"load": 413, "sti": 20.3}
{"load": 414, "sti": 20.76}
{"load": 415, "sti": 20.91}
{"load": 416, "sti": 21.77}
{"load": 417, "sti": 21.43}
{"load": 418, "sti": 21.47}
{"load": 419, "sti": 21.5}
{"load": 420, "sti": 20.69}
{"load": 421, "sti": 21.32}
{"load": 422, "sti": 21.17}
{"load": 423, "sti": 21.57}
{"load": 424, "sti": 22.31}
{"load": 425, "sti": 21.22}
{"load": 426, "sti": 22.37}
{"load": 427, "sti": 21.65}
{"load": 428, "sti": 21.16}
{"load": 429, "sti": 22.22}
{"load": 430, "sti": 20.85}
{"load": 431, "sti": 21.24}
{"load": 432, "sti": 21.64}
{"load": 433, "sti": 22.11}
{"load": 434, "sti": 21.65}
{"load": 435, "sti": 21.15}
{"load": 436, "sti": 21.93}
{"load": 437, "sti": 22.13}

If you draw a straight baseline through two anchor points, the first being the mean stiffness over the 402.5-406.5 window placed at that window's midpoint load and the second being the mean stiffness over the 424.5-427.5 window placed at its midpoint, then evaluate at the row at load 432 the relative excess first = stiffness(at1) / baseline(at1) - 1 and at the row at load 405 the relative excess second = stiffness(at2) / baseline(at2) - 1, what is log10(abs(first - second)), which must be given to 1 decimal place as -1.2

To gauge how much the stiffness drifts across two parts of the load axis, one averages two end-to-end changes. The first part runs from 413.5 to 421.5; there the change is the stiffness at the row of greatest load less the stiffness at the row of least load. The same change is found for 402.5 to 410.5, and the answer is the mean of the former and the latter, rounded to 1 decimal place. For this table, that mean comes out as 2.3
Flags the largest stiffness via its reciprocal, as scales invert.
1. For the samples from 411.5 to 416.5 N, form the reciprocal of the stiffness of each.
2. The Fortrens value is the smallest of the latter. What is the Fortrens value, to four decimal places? 0.0459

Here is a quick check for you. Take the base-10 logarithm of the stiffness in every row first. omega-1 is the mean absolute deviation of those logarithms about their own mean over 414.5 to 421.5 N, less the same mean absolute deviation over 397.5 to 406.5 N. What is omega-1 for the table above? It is -0.024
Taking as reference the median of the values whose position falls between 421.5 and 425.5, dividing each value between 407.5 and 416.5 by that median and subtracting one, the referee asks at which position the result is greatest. 416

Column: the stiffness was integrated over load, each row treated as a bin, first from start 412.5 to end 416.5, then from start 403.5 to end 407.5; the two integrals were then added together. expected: 144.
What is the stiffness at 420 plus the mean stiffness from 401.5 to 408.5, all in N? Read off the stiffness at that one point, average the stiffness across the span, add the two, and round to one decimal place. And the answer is 35.5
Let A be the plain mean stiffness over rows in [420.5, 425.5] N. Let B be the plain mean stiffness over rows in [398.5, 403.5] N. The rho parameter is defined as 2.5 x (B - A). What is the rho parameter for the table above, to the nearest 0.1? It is -16.9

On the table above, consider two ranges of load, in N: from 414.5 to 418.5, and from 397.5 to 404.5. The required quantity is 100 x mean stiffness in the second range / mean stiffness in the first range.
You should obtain 71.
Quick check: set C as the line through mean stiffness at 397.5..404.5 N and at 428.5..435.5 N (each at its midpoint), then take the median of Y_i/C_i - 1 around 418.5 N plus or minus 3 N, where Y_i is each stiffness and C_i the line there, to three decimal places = 0.146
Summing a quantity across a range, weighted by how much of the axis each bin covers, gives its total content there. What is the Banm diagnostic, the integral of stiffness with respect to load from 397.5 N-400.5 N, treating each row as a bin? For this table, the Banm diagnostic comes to 49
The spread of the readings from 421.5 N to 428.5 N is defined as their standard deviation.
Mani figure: 0.5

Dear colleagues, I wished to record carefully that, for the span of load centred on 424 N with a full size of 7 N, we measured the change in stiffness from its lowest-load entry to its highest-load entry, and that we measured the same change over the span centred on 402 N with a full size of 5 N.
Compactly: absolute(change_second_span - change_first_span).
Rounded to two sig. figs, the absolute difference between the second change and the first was 1.4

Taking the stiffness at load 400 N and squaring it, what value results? 236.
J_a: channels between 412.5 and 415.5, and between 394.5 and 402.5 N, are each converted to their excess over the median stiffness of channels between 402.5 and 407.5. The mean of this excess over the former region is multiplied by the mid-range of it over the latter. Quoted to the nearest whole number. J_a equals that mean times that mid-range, 18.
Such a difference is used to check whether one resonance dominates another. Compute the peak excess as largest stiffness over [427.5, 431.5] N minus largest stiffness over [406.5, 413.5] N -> 1.92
